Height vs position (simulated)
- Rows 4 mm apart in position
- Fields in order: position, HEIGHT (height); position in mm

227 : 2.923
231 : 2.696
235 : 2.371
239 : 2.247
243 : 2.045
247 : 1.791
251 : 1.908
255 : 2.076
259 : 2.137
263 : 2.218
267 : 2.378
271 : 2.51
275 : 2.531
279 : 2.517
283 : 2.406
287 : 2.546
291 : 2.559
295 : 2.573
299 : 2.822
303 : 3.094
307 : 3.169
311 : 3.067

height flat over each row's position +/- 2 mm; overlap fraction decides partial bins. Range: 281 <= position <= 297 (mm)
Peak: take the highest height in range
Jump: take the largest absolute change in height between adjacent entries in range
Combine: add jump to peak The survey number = 2.71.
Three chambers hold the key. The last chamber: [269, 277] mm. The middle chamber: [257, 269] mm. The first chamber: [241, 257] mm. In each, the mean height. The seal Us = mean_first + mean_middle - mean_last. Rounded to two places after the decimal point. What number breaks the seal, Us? 1.68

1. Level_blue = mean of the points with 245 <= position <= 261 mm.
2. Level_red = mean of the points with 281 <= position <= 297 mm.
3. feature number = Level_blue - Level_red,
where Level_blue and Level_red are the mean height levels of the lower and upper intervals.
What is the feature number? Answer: -0.5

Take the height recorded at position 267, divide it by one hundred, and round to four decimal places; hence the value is 0.0238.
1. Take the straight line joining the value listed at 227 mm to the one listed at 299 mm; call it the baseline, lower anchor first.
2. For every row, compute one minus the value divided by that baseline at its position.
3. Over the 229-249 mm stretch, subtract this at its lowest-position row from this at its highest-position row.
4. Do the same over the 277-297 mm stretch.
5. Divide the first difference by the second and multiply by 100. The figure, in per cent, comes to -1139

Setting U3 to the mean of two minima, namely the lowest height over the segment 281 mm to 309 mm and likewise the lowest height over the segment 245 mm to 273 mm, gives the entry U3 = 2.1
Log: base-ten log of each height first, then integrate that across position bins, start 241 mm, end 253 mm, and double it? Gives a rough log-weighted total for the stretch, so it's 6.8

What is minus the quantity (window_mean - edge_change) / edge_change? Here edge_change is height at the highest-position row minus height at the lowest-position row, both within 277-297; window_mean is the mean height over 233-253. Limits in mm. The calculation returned -36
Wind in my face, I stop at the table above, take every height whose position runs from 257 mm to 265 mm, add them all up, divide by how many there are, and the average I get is 2.2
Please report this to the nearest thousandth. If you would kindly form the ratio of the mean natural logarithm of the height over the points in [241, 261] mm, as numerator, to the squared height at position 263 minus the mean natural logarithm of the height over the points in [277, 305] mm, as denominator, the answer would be 0.174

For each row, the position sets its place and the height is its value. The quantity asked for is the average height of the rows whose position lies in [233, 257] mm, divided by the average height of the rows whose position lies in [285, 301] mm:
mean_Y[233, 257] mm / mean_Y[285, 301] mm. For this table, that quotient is 0.79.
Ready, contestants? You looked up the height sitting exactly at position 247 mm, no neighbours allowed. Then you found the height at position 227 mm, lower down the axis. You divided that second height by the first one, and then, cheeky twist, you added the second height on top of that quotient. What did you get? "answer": 4.6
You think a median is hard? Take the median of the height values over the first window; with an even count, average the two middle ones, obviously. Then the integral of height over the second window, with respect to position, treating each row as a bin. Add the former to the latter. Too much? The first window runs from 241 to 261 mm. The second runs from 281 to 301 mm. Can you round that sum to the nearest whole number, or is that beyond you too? 54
